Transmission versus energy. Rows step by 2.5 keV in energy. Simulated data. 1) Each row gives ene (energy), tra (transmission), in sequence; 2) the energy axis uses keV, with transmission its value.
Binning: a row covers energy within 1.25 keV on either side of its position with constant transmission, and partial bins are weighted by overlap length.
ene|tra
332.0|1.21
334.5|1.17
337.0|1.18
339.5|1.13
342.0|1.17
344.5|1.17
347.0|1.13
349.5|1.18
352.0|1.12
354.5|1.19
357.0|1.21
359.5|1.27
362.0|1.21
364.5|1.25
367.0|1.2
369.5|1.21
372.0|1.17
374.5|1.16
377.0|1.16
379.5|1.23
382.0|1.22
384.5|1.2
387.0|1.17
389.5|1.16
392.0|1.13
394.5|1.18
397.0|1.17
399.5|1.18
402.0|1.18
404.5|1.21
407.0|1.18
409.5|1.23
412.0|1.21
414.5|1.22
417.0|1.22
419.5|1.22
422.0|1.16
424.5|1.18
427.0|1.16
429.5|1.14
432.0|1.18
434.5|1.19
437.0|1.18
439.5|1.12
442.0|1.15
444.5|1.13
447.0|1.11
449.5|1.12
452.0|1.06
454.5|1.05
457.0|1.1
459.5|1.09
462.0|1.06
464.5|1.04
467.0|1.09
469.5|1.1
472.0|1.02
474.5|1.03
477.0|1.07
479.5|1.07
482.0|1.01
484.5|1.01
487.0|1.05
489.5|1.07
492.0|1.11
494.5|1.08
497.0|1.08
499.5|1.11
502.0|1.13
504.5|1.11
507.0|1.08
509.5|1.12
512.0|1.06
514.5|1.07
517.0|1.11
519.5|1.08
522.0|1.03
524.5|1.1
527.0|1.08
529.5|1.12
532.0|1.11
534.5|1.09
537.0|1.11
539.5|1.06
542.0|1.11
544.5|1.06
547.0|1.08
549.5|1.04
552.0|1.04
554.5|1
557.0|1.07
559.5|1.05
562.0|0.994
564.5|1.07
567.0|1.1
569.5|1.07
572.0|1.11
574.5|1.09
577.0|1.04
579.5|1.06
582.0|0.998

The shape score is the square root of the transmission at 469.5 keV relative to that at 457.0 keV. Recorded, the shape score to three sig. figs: 1.00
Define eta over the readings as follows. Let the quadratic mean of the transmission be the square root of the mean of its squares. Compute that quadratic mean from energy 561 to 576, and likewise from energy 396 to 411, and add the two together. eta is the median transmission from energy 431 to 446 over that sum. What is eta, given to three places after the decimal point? 0.514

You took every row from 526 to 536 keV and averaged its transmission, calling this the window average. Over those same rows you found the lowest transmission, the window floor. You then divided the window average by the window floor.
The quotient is 1.019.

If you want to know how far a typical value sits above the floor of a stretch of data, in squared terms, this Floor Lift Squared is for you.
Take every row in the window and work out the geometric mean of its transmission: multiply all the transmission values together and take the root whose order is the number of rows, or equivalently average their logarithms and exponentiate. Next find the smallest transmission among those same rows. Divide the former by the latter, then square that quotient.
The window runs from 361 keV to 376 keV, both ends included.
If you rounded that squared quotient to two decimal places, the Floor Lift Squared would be 1.07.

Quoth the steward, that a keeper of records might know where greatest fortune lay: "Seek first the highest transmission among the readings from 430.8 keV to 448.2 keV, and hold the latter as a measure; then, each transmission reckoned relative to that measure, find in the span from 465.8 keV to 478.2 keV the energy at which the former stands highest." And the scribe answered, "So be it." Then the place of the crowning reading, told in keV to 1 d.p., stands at 469.5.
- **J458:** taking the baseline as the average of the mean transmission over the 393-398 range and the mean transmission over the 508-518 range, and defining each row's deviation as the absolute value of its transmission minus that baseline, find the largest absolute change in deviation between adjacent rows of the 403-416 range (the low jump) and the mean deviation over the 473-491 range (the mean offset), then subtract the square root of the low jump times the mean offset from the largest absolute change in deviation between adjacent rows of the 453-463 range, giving -0.016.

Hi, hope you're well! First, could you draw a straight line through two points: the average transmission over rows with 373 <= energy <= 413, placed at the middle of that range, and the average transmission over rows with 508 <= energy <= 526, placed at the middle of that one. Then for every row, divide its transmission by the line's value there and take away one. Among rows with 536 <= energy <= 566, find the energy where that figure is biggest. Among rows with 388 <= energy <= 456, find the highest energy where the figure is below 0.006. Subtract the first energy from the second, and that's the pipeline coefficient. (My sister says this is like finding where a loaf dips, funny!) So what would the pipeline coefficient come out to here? -87.5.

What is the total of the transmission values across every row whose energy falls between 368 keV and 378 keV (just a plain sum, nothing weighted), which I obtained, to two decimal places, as 4.70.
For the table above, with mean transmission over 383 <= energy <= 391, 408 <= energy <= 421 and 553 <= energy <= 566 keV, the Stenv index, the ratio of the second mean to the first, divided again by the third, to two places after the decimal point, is 1.00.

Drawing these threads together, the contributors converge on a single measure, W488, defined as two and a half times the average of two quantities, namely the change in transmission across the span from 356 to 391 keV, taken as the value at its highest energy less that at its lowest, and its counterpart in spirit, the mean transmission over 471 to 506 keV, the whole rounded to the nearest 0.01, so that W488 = 1.27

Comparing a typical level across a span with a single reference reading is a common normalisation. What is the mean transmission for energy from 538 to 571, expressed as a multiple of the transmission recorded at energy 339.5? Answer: 0.94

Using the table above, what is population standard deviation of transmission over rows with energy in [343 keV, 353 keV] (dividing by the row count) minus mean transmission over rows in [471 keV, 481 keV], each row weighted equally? -1.02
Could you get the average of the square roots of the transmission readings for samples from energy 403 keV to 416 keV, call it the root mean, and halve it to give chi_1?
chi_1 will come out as 0.550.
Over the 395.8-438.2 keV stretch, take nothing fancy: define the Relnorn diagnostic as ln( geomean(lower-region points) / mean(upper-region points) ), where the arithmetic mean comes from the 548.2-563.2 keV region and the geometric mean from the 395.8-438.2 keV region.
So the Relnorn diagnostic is 0.14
